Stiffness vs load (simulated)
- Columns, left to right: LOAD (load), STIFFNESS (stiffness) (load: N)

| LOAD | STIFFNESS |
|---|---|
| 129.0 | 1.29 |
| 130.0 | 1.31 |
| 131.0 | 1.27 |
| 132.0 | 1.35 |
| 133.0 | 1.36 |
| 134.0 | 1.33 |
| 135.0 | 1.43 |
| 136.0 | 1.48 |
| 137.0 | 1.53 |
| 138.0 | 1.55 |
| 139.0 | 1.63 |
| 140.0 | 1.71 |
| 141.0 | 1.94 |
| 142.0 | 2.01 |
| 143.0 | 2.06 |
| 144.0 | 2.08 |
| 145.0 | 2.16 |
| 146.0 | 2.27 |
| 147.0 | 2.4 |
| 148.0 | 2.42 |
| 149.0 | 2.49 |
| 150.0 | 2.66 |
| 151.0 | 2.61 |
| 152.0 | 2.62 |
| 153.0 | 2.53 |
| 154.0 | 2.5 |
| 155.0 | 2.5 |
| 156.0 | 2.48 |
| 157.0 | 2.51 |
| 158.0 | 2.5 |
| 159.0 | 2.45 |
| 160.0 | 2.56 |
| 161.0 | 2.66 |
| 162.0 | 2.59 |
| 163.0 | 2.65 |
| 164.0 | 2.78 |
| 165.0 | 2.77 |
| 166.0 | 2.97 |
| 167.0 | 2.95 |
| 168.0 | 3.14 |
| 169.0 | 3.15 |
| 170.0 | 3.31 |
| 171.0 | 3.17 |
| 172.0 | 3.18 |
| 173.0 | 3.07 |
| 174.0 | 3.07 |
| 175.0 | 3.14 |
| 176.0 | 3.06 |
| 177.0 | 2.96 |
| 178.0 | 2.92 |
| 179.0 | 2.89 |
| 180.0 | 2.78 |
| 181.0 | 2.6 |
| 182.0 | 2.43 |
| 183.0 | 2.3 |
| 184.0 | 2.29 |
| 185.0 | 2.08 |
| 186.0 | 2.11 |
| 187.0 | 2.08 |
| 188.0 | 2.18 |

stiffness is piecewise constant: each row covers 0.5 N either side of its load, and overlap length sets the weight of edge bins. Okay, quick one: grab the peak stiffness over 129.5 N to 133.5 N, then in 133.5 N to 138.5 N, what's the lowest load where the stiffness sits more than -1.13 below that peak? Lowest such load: 134.0 N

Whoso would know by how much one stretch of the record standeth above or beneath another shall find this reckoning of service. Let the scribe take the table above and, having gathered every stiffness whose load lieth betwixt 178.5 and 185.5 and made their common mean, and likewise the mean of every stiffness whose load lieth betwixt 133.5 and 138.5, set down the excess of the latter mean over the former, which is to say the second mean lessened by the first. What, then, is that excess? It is -1.0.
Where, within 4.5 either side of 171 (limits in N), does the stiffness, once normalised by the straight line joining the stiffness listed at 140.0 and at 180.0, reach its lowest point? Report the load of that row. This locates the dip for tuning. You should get 174.0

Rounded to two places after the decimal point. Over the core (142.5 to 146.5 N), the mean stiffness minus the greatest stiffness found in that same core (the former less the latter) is -0.13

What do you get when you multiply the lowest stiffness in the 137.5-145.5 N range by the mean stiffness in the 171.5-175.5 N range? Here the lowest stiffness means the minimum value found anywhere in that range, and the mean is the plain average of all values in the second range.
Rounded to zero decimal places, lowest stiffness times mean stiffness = 5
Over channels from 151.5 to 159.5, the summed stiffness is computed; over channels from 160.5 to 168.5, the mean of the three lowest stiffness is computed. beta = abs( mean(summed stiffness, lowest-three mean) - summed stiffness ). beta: 8.7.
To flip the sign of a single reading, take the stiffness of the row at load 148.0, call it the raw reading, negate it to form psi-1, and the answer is -2.4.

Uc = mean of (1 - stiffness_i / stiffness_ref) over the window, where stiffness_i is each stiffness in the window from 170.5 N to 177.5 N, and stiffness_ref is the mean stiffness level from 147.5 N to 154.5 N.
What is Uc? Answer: -0.21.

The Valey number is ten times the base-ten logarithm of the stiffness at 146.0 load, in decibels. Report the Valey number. 3.6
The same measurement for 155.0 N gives 4.0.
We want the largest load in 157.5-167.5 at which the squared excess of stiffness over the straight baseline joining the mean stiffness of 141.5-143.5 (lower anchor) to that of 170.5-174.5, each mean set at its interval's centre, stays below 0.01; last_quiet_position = 167.0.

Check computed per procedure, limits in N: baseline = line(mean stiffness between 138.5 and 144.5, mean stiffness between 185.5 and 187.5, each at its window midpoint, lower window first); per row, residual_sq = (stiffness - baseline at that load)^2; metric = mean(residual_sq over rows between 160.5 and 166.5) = 0.56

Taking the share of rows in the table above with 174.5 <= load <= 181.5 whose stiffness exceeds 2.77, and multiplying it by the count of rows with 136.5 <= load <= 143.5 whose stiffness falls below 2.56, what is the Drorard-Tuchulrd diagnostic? 6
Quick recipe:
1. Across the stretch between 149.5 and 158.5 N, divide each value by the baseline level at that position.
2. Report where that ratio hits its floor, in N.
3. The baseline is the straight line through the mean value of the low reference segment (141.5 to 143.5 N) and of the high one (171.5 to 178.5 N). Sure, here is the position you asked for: 158.0 N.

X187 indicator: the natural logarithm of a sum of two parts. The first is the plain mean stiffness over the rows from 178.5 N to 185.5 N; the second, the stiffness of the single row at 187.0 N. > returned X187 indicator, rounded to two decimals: 1.52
